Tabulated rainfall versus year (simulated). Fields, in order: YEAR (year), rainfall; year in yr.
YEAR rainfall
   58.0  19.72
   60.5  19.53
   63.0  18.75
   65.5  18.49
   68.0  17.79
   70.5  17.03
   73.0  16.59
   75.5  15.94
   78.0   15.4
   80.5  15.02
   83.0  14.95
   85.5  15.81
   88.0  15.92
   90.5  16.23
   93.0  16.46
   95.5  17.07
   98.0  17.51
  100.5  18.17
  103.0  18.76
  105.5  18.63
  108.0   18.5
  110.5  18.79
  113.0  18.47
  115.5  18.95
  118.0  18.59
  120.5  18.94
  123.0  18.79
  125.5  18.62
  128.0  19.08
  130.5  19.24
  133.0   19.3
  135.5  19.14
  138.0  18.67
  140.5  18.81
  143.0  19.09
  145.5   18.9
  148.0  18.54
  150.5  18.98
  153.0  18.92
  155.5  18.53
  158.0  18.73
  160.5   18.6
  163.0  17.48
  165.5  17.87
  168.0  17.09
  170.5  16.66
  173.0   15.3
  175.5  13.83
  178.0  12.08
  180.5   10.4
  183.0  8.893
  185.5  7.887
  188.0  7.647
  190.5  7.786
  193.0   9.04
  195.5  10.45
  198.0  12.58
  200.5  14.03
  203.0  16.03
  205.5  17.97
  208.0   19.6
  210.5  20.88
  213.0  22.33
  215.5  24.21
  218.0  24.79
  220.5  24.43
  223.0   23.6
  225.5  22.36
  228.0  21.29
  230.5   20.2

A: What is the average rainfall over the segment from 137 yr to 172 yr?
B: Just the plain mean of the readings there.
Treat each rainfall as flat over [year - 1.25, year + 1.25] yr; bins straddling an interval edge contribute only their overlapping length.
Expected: 18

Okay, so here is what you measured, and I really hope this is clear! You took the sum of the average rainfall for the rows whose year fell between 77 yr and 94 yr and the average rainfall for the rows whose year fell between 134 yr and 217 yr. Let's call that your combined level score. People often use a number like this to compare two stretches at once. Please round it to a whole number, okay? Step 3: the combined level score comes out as 32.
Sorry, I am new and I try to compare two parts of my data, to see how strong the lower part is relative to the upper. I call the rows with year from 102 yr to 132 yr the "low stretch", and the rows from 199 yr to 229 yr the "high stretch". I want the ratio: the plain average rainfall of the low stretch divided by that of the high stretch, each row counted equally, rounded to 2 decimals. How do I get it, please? 0.90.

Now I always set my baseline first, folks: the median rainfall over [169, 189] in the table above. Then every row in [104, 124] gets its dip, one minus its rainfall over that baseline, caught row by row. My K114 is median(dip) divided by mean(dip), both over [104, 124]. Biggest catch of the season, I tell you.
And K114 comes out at 1.00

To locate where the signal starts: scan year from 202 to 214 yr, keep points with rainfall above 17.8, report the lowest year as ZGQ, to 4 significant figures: 205.5 yr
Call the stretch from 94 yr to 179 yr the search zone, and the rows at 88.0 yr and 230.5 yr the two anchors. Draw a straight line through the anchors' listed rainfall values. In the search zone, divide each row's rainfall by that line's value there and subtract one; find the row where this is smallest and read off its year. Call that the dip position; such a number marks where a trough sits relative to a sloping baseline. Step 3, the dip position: 178.0 yr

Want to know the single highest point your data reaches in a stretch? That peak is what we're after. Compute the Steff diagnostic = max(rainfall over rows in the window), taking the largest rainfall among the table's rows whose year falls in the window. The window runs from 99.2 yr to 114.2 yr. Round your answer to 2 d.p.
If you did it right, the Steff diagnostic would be 18.79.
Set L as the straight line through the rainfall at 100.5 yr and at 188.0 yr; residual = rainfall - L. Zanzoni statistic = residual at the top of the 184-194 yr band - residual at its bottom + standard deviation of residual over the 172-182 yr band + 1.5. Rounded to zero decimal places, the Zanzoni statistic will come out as 5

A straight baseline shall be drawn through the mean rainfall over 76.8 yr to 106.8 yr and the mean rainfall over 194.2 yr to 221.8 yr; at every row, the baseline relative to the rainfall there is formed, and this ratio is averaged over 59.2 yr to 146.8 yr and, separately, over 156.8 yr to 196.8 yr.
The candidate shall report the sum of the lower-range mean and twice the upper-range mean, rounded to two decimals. 4.06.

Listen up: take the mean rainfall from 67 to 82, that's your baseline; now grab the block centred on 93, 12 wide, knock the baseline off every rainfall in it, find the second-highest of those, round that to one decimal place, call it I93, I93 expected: 0.8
